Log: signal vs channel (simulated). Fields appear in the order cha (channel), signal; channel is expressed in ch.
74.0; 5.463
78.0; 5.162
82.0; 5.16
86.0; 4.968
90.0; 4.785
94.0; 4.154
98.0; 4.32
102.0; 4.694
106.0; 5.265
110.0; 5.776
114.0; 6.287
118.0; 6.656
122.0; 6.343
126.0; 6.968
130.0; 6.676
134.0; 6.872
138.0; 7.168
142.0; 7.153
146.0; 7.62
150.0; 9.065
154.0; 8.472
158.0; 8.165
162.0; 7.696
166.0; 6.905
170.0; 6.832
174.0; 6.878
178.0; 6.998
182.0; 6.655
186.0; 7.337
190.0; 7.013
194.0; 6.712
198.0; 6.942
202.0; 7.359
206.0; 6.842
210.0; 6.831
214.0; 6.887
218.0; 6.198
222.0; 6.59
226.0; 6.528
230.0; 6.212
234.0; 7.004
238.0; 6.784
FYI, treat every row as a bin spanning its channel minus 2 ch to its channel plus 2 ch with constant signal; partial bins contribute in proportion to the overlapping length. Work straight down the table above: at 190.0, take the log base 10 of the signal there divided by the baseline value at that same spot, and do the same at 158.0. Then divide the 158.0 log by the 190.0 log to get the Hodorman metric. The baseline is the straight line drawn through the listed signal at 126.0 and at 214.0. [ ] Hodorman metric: 11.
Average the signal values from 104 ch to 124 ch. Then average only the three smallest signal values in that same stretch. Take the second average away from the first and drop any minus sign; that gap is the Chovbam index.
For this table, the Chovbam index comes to 0.29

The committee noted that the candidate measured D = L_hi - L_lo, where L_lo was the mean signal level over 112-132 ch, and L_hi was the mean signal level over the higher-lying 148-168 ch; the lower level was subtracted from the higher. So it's 1.5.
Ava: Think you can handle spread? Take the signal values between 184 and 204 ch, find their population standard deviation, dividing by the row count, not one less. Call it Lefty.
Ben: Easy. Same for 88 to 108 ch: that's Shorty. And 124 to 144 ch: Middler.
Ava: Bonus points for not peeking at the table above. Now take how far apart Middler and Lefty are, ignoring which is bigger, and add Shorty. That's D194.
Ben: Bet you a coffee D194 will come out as 0.5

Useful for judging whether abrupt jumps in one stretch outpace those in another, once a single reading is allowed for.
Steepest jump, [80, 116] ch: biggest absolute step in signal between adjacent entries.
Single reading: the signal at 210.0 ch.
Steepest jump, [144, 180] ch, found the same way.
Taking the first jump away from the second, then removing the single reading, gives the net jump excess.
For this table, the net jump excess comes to -6.0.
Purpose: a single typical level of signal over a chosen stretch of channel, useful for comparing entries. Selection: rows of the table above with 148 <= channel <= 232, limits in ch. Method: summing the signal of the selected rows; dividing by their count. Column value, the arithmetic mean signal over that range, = 7.10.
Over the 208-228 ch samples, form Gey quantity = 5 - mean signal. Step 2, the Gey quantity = -1.6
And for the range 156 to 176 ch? -2.3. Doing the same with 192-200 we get -1.8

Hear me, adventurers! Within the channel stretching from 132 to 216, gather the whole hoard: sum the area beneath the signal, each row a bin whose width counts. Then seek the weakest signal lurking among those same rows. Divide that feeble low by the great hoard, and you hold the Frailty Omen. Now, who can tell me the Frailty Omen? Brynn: 0.011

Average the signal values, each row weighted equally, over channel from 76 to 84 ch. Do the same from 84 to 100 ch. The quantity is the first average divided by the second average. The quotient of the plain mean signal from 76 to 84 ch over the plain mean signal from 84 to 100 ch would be 1.13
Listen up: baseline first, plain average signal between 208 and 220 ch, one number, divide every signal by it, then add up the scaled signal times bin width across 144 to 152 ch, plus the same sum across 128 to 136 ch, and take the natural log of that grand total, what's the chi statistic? 2.90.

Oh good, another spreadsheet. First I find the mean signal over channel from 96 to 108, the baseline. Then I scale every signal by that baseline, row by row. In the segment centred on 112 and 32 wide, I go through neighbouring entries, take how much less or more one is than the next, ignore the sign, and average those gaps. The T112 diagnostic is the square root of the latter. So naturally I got 0.313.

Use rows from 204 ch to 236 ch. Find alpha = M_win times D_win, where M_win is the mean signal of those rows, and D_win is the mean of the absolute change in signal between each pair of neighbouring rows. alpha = 2.20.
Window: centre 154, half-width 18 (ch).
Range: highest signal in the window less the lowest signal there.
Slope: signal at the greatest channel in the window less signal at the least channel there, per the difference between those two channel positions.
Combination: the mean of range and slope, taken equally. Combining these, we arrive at 1.1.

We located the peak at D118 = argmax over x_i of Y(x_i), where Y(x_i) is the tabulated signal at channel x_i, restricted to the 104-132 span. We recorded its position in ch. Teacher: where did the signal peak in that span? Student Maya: 126.0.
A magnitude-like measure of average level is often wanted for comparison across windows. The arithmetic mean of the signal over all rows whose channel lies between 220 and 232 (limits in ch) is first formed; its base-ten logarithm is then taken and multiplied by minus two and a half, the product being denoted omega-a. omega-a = -2.02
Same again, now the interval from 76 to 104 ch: -1.69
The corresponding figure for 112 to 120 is -2.03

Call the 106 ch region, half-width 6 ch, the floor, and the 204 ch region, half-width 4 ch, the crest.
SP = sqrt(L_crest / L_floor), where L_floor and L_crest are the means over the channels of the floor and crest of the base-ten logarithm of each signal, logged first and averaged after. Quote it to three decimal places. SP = 1.089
